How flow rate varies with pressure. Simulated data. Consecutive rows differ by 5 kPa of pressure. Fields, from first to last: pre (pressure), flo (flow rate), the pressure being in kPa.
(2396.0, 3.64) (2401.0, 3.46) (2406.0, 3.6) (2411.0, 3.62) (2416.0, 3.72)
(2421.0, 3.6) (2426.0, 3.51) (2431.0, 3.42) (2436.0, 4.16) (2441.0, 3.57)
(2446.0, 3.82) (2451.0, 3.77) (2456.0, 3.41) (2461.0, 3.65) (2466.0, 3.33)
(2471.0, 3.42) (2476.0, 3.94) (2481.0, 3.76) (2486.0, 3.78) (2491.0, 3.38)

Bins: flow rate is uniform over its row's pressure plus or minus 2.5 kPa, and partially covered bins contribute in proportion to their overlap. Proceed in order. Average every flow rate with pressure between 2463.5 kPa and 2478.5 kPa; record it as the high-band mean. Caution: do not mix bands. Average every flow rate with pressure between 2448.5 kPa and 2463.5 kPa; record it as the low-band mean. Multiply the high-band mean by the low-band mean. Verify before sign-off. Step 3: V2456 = 12.9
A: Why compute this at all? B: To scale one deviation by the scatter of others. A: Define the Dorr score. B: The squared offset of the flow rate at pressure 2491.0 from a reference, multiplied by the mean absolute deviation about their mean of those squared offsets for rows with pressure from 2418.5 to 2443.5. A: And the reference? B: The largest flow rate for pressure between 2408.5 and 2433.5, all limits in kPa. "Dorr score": 0.0064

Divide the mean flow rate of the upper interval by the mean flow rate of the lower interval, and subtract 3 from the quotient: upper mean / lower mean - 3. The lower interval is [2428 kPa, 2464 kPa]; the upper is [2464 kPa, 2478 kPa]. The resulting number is -2.03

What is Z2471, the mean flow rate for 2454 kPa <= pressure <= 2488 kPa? 3.61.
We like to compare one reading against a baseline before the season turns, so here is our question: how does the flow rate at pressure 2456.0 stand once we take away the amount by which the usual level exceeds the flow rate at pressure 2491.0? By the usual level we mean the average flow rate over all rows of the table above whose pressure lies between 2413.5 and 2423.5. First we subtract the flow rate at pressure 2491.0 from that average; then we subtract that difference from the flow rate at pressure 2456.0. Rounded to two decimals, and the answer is 3.13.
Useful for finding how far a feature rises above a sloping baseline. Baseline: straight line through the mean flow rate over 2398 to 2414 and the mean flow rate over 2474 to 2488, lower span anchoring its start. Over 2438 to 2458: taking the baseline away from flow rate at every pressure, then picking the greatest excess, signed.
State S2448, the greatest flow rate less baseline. 0.12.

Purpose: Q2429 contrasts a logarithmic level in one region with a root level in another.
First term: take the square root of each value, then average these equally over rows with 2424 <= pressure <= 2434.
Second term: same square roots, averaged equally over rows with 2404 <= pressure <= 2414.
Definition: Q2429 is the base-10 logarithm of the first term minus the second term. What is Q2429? -1.63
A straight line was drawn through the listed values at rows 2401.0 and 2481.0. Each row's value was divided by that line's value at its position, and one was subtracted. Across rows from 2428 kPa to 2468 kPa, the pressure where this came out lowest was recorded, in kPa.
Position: 2466.0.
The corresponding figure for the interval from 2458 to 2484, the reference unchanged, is 2466.0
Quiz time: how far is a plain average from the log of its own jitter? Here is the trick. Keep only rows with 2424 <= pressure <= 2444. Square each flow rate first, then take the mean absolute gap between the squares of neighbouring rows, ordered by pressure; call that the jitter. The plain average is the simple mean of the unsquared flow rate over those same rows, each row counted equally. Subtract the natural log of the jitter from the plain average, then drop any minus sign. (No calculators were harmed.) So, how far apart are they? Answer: 2.4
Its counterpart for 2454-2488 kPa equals 3.1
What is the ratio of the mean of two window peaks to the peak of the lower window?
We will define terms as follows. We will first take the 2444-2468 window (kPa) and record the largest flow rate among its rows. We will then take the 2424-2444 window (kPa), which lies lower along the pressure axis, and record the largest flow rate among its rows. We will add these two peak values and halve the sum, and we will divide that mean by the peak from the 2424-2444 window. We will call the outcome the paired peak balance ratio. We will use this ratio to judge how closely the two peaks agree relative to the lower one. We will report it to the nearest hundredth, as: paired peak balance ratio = 0.96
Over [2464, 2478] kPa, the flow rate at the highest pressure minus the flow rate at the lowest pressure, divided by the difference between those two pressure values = 0.061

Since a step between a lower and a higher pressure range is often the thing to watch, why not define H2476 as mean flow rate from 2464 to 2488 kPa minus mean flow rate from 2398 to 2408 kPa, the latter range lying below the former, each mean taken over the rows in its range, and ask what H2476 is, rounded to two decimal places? 0.12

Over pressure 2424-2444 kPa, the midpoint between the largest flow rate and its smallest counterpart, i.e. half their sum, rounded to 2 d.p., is 3.79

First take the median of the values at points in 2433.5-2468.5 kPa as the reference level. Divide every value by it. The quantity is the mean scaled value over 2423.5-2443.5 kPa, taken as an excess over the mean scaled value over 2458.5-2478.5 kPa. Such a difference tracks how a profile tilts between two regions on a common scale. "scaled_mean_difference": 0.022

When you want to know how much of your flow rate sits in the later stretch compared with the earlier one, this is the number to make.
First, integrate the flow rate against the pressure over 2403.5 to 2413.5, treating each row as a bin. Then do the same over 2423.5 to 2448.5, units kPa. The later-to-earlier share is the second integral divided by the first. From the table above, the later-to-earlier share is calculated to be 2.6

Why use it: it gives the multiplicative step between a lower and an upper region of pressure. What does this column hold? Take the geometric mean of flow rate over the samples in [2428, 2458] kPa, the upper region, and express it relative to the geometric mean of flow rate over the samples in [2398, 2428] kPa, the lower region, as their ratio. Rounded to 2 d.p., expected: 1.03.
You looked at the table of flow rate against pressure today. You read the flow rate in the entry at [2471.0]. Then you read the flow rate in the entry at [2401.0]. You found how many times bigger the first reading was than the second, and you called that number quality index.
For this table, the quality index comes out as 0.99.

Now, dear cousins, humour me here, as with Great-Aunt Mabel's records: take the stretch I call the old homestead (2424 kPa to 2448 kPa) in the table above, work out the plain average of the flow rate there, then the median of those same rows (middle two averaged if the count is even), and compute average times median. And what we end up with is 13.2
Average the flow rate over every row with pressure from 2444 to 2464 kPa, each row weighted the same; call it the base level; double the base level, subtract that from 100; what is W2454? 92.7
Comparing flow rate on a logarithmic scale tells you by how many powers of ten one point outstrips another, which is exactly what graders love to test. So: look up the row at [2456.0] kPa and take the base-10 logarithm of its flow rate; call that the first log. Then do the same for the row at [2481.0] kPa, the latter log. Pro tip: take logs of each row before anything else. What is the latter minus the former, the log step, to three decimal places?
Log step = 0.042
